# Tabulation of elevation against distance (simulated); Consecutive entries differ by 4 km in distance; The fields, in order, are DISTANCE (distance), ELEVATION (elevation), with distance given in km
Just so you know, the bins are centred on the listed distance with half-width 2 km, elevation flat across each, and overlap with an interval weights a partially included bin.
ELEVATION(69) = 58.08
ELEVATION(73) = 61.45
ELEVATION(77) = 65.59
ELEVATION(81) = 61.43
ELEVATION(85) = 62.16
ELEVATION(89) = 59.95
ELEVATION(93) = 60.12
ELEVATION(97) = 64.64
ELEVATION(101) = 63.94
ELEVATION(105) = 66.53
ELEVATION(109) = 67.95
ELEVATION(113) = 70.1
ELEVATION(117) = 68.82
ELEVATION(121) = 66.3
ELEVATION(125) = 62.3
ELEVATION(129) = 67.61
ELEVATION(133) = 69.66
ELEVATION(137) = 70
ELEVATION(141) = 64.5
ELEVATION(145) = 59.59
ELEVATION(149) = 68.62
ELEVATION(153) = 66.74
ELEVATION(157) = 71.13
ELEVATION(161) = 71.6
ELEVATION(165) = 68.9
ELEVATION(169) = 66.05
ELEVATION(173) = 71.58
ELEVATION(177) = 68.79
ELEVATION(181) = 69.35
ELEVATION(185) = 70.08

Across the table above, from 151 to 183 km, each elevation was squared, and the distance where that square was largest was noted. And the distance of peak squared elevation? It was 161 km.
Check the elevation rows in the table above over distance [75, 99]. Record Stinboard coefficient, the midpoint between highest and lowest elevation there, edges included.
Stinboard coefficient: 62.8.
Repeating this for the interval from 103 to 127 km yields 66.2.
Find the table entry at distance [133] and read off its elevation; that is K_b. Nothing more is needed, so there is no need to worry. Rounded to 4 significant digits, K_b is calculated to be 69.66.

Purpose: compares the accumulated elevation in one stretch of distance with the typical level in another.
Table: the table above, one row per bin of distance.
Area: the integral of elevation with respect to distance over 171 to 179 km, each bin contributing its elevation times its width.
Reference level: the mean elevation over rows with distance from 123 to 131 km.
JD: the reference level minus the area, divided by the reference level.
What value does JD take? -7.6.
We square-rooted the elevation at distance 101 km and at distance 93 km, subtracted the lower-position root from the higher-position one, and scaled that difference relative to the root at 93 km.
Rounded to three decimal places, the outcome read 0.031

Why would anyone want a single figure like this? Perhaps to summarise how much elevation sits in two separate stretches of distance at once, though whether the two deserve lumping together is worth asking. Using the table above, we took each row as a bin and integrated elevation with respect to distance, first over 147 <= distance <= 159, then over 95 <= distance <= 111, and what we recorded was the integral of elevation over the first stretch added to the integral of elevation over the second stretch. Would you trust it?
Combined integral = 1878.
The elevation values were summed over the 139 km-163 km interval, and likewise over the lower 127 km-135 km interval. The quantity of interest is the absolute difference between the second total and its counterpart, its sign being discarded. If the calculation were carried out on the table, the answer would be 265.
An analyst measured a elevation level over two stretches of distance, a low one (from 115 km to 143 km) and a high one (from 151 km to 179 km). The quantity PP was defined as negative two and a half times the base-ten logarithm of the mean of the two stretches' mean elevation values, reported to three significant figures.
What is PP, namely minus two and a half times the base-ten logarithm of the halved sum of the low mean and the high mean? -4.58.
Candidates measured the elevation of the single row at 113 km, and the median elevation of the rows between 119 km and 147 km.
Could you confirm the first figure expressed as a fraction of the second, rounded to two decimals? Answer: 1.06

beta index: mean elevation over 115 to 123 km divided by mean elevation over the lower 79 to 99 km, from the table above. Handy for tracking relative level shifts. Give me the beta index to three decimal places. 1.096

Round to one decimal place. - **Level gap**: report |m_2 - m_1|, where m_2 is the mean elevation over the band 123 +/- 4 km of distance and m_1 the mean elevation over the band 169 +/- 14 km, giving 5.3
